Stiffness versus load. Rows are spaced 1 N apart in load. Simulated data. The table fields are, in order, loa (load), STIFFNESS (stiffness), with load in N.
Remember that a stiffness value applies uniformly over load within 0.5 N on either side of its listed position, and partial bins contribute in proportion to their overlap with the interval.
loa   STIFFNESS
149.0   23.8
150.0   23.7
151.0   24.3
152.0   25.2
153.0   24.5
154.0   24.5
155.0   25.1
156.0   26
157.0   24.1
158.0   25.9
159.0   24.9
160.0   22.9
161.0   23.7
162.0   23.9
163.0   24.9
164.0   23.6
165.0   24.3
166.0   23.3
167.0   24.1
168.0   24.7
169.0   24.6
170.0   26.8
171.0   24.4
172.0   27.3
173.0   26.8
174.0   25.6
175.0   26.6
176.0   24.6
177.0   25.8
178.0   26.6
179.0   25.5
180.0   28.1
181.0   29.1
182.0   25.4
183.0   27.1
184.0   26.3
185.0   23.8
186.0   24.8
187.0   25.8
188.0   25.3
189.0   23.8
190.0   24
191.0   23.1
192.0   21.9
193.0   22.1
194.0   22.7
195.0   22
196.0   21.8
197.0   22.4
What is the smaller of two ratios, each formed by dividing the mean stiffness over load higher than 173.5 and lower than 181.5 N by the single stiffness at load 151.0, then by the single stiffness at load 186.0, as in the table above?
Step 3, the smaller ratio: 1.07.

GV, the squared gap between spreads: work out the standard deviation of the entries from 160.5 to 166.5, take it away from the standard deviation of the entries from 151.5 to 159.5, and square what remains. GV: 0.01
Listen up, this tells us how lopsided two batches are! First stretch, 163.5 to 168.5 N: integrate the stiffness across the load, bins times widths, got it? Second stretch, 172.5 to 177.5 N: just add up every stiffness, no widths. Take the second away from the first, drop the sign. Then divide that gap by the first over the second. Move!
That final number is 10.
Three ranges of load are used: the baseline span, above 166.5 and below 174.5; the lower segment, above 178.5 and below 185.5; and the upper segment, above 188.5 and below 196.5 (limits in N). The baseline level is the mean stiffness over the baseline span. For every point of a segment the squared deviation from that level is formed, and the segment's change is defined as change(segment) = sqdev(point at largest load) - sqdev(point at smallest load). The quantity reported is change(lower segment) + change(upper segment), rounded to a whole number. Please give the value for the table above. 14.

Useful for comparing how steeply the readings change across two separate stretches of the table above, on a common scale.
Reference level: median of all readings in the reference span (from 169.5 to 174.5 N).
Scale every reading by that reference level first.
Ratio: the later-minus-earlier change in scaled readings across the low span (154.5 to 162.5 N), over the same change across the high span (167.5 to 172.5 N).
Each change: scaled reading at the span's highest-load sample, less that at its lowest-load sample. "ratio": -0.5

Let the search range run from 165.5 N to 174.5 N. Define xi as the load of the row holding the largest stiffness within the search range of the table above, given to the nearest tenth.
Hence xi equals 172.0 N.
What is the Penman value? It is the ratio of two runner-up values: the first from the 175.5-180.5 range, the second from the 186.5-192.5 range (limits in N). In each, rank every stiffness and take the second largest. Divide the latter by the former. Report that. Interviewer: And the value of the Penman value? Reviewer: 0.95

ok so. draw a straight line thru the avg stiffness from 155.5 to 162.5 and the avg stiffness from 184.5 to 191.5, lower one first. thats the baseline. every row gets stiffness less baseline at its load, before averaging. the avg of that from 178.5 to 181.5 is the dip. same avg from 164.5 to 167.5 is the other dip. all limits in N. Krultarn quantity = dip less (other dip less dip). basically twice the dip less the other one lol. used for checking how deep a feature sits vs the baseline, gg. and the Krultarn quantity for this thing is 6.9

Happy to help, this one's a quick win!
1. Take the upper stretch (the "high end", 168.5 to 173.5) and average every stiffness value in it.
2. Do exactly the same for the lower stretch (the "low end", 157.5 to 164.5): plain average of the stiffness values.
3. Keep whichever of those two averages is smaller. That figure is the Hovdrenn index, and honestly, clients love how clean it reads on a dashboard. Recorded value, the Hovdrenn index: 24.3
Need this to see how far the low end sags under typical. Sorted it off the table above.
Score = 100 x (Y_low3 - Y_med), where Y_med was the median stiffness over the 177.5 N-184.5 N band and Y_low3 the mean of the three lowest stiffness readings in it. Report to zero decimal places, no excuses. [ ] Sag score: -87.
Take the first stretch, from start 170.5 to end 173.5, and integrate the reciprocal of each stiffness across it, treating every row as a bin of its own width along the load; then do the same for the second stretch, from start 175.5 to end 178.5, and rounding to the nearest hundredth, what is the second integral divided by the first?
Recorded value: 1.02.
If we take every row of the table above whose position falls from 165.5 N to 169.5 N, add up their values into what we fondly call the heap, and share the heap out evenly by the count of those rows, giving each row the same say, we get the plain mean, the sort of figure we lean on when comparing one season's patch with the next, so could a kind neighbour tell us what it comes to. 24.2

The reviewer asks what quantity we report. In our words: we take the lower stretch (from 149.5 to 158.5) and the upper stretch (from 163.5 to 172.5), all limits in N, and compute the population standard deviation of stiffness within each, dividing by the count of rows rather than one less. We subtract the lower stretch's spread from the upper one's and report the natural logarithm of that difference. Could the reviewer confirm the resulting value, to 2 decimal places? -0.62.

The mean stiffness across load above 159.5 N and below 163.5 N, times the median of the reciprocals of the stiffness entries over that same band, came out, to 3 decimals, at 1.002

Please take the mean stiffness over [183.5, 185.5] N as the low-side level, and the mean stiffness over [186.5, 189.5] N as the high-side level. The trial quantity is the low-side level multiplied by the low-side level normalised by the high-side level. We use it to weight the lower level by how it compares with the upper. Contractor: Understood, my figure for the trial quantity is 25.1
